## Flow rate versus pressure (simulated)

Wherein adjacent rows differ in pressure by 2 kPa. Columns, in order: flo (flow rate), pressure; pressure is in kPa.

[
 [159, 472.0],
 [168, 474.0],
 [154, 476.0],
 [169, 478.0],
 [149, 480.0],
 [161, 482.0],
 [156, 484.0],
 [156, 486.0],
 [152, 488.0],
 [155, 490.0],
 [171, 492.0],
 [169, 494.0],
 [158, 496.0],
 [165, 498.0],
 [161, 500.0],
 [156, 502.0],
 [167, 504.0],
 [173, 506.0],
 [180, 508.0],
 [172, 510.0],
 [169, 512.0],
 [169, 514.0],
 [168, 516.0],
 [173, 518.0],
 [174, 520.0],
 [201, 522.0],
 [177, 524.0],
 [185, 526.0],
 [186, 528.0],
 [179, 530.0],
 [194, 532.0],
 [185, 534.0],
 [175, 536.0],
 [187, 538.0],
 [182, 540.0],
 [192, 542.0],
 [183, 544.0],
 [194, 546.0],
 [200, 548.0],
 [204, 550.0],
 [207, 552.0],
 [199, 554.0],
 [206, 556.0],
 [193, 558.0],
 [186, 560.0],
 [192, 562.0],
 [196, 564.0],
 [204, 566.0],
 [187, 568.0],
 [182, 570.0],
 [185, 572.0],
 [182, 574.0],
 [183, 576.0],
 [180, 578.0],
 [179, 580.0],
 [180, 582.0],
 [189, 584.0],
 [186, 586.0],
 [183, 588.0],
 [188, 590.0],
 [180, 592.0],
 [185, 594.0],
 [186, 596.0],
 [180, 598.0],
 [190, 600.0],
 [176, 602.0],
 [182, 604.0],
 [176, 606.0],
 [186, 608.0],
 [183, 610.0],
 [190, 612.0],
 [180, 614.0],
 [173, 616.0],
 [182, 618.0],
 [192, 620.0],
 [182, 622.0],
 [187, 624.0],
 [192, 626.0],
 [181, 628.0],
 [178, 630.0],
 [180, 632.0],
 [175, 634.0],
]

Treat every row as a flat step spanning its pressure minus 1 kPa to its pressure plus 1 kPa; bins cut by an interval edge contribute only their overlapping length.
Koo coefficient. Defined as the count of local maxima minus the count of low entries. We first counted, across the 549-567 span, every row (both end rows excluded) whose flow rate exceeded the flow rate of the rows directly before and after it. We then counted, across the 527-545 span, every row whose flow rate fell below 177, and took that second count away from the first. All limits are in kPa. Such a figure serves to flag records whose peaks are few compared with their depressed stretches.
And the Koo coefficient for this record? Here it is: 1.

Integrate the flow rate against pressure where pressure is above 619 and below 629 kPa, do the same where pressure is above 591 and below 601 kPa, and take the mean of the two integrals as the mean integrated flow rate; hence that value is 1855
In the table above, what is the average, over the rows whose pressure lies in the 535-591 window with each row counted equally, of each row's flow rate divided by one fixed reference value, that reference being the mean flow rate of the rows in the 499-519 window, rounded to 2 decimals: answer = 1.12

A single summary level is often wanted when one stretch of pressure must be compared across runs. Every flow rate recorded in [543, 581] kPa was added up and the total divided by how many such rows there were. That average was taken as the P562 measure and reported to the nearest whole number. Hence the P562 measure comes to 192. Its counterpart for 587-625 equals 183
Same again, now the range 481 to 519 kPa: 165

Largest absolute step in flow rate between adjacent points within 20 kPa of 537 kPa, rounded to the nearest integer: 27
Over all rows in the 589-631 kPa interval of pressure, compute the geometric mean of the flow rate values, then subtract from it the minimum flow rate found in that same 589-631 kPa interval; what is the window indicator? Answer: 10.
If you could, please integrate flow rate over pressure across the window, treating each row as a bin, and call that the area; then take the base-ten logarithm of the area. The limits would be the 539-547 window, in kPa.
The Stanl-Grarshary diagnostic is 3.18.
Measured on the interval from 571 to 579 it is 3.16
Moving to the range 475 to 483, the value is 3.10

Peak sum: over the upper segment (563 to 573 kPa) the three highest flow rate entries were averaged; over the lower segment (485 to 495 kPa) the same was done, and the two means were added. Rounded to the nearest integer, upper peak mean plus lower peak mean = 361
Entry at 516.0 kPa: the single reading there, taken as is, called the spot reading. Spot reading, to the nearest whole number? 168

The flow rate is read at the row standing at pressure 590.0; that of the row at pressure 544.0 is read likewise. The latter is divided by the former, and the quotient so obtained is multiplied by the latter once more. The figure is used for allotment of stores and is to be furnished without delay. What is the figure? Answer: 178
